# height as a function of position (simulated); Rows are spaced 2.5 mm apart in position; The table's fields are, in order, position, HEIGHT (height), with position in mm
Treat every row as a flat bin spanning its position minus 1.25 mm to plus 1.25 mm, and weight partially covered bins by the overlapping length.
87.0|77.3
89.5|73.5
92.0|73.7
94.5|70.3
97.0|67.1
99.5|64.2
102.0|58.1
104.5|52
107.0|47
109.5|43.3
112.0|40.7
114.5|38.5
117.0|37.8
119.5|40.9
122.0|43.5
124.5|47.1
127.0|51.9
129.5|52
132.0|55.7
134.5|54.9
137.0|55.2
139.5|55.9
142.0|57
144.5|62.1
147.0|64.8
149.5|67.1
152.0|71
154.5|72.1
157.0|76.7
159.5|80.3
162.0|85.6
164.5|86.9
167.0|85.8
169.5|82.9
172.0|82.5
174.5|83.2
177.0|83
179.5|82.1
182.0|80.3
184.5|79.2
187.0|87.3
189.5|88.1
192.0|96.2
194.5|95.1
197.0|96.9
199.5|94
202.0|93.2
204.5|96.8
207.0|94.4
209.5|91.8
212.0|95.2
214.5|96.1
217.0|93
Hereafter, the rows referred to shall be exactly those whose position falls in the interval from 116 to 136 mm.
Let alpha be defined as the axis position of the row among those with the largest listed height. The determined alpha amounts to 132.0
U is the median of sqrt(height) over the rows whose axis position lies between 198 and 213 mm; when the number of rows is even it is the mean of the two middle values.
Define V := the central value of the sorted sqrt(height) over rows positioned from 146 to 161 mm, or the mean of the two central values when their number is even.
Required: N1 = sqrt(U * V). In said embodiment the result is 9.1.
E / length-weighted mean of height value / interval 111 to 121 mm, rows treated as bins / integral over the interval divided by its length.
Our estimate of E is 40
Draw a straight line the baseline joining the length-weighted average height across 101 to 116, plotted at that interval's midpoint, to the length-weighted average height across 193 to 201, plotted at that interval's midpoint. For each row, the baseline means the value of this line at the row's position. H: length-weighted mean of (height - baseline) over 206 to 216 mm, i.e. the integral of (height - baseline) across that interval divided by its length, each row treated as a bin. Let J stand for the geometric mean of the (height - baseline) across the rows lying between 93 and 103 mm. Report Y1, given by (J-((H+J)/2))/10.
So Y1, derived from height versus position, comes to 1.61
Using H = -9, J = 24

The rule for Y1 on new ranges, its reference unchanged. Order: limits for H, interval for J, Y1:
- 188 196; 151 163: 0.08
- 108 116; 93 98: 1.83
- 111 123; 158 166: 0.95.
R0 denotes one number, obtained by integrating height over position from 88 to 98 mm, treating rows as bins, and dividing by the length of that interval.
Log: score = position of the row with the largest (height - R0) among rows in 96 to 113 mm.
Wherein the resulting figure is 97.0 mm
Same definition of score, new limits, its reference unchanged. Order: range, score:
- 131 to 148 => 147.0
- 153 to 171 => 164.5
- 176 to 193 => 192.0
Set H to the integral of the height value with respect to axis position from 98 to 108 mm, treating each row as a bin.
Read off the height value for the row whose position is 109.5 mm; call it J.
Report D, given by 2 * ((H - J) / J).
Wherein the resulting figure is 24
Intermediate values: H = 558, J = 43.3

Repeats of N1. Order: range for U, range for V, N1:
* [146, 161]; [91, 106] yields 8.3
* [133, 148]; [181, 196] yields 8.4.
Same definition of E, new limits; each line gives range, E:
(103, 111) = 48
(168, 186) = 82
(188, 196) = 93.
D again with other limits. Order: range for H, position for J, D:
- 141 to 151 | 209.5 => 12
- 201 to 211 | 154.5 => 24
